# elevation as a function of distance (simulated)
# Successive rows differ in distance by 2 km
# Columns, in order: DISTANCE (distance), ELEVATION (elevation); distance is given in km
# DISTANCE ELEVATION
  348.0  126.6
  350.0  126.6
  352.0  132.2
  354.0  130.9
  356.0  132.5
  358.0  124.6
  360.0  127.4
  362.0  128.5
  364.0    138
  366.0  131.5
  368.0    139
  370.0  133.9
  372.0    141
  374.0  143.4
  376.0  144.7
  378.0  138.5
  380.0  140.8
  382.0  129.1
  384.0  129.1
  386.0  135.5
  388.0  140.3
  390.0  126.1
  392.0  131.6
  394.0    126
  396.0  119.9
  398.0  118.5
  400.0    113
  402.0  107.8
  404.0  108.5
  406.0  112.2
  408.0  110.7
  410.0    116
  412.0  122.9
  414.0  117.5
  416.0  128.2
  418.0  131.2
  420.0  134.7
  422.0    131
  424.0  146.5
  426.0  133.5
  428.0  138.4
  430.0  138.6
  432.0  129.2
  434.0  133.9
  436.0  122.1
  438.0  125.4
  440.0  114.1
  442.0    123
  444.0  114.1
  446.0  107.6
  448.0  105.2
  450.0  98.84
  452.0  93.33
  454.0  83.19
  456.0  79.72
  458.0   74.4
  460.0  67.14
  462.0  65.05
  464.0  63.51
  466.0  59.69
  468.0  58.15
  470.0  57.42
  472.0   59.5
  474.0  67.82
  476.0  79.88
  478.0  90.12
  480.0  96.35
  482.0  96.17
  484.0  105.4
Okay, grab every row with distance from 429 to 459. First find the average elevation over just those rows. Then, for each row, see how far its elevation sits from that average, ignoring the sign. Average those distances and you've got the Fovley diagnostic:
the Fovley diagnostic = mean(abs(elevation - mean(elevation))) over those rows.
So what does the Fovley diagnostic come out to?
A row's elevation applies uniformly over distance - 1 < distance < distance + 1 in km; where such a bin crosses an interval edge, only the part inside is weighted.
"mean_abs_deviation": 17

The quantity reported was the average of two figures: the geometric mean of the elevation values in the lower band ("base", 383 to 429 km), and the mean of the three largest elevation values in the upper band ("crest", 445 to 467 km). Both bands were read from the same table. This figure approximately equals 114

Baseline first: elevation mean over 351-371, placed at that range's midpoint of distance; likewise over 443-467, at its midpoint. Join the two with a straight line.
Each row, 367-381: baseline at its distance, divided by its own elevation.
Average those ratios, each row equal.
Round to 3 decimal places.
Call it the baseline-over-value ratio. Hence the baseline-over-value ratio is 0.894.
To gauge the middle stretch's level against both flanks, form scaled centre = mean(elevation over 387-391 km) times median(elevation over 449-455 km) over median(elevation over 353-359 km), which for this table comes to 95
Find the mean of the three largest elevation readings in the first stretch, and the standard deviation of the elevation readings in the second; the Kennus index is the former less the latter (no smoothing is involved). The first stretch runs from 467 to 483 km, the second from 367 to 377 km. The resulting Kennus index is 90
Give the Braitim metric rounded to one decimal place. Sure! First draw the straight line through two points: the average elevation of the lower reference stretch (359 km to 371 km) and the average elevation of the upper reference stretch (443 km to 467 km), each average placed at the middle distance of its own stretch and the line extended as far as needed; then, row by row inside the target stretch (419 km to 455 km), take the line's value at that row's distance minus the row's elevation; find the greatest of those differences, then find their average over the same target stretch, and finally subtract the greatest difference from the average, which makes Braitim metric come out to -28.3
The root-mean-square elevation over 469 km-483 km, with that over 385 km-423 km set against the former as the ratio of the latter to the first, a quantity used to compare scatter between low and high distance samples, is 1.5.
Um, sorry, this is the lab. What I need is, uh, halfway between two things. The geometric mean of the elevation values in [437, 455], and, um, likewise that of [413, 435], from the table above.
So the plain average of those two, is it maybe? 120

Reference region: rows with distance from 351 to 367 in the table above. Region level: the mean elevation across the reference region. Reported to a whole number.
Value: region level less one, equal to 130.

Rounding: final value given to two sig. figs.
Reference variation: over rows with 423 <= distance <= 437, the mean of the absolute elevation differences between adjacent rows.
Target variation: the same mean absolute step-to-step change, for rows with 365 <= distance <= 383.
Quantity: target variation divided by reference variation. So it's 0.74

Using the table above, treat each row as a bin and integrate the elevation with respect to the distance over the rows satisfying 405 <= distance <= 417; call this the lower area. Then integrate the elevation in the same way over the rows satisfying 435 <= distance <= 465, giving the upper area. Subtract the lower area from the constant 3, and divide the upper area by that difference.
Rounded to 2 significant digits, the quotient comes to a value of -2.0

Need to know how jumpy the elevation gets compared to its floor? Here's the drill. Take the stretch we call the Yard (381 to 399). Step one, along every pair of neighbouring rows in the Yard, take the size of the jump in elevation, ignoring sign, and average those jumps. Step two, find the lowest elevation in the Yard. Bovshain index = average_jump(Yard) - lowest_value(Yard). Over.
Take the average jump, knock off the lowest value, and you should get -113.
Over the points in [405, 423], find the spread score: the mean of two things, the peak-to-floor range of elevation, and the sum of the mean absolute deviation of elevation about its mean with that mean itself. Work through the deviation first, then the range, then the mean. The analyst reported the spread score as 77.2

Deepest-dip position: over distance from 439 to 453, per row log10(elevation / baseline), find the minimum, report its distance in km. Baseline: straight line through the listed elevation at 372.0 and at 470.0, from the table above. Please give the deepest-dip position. 452.0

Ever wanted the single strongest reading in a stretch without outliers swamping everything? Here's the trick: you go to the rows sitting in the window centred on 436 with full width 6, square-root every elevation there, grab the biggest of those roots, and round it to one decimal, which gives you 11.6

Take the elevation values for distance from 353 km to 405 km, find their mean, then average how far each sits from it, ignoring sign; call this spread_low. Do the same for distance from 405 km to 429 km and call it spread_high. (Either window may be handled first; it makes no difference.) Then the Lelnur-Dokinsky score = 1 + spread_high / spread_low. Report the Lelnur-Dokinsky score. 2.18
